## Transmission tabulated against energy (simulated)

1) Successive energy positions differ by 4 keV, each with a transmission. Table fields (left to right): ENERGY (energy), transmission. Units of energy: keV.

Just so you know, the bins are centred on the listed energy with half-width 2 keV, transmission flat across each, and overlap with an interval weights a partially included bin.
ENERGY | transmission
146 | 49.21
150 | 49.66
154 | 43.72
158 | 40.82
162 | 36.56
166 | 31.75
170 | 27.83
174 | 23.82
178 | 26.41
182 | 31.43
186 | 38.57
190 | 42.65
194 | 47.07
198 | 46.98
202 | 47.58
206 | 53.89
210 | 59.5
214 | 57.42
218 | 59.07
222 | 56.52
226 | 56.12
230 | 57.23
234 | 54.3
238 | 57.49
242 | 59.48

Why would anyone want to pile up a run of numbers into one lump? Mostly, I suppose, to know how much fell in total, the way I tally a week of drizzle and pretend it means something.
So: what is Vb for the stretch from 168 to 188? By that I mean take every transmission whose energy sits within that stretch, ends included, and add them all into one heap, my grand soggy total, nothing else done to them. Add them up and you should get 148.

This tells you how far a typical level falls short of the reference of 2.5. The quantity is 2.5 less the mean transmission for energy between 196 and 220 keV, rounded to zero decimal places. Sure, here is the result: -52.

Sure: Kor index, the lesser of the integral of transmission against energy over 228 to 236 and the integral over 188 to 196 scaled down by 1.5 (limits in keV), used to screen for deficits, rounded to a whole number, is 239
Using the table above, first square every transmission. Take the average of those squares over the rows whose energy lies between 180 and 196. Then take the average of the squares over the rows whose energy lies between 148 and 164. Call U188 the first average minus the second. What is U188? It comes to -218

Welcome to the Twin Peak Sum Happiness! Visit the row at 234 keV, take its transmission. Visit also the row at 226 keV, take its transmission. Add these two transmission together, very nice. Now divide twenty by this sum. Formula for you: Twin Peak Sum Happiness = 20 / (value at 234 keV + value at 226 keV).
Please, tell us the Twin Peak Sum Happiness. 0.181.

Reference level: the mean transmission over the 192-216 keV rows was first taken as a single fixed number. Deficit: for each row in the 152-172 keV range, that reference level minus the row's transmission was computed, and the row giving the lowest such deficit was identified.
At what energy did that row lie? 154 keV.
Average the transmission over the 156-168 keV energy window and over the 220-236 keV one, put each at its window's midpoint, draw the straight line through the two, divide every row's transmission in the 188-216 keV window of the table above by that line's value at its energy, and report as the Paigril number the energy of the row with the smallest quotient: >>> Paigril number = 190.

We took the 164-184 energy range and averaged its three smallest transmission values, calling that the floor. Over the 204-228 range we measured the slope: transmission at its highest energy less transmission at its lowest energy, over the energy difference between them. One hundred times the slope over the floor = 0.4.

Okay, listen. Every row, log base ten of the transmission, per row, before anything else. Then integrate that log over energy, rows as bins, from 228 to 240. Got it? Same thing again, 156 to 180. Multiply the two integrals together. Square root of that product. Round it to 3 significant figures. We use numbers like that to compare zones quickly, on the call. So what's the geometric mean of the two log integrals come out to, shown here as 27.4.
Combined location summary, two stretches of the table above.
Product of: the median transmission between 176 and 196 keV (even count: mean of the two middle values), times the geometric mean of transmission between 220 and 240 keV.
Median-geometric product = 2172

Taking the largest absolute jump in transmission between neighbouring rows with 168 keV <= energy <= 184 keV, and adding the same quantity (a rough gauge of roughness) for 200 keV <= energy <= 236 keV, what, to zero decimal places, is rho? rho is 11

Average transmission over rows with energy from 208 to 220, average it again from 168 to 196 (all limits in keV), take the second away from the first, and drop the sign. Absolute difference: 25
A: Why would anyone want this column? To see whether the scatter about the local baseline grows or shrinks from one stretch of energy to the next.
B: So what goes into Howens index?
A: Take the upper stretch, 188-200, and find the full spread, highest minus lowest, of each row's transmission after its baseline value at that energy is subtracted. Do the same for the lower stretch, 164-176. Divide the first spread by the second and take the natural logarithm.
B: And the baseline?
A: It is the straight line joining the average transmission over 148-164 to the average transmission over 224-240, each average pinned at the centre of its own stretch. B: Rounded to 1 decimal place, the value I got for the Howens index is -0.9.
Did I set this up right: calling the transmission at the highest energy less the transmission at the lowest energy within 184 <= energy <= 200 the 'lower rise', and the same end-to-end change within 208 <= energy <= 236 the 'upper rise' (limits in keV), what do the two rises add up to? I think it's 3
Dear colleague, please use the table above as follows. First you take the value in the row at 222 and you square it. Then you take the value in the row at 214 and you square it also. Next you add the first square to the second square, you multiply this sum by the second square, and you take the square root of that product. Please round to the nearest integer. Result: 4626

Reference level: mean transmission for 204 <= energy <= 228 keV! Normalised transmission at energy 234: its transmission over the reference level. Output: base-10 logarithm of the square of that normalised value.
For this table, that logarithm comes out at -0.04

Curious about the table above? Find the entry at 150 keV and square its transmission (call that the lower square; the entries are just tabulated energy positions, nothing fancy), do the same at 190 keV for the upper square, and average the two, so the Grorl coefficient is 2143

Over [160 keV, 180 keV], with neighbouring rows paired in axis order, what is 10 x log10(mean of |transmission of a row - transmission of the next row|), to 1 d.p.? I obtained 5.8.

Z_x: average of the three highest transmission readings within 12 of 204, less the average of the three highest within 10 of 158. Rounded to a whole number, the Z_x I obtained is 12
